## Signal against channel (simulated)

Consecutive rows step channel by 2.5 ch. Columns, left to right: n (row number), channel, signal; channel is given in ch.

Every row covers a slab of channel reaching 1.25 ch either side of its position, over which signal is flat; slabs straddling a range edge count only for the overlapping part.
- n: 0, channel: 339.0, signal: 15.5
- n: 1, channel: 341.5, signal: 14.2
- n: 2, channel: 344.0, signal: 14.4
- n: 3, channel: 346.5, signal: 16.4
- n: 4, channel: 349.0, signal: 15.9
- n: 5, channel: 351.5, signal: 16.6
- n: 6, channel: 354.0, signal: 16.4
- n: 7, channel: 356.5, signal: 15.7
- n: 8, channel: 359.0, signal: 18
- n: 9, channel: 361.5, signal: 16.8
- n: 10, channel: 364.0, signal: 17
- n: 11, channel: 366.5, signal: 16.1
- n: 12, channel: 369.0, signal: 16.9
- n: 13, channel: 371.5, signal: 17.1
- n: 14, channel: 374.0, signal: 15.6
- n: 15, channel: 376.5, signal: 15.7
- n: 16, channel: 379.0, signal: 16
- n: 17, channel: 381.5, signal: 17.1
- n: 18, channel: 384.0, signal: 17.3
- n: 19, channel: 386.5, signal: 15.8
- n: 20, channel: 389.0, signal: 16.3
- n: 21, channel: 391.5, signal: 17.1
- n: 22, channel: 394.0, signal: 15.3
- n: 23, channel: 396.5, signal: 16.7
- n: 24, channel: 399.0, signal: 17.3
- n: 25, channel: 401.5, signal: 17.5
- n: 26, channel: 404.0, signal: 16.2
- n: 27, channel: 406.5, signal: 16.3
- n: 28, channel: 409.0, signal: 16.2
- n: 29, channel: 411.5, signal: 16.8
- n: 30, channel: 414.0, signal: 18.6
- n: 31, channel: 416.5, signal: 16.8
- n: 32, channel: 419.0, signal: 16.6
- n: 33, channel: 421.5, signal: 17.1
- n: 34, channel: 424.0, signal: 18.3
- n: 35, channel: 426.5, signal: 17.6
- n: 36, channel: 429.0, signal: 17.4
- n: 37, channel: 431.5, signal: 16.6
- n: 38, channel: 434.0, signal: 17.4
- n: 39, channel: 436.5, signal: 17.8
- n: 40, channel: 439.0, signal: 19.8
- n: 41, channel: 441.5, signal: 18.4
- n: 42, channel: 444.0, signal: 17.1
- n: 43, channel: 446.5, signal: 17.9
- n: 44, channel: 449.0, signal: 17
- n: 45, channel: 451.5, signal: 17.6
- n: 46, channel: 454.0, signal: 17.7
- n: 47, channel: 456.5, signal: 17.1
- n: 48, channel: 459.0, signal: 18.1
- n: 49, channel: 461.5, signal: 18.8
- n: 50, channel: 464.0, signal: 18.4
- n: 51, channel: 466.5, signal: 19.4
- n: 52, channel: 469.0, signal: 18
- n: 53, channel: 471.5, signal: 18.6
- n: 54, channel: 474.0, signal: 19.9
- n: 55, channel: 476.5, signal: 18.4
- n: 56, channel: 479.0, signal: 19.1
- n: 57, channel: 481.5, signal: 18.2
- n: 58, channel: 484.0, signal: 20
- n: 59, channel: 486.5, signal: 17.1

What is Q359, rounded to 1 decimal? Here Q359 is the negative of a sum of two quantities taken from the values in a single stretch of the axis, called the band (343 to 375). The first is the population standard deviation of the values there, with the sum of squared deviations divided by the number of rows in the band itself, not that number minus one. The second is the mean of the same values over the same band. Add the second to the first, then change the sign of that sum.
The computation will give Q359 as -17.2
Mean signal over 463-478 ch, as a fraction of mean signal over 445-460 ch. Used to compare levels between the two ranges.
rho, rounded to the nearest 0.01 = 1.07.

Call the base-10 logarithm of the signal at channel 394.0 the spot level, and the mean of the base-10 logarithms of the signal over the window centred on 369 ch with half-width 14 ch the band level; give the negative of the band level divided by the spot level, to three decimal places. -1.028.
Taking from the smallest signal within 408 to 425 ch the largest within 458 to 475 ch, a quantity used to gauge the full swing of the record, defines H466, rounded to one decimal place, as -3.7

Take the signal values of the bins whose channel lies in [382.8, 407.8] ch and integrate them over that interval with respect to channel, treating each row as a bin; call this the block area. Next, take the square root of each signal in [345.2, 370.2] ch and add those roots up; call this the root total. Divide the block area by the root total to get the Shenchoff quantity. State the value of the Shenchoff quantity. 10.2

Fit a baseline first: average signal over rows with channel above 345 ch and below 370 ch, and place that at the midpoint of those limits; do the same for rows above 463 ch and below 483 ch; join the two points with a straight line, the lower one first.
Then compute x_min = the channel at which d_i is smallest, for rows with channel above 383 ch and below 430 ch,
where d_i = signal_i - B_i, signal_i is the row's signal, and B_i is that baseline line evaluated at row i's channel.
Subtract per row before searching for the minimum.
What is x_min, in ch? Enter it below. 394.0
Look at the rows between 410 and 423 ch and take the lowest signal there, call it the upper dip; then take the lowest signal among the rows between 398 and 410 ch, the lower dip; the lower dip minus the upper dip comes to -0.40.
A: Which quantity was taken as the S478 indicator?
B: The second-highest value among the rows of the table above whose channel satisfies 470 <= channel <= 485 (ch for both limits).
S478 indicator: 19.9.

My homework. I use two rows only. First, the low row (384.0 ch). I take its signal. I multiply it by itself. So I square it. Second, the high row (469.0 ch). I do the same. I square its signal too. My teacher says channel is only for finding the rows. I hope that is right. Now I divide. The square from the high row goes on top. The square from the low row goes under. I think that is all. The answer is 1.08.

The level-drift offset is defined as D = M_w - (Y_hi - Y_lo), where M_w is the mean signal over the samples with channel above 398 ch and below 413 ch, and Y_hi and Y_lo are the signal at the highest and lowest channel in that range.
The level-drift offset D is 17.2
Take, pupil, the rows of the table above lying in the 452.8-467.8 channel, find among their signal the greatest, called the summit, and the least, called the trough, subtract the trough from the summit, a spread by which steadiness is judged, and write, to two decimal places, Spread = 2.30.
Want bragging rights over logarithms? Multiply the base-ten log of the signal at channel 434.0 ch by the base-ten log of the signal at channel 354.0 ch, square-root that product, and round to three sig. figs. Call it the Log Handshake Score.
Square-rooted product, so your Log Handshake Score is 1.23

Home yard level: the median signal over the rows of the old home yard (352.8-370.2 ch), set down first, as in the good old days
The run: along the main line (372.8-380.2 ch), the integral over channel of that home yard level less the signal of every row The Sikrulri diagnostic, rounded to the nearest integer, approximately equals 8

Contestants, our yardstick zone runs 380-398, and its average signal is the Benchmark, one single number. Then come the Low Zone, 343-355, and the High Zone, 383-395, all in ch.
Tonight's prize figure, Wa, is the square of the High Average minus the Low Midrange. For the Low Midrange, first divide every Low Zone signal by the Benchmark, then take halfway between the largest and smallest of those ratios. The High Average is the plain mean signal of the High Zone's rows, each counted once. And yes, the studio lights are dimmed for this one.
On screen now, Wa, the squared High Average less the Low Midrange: 267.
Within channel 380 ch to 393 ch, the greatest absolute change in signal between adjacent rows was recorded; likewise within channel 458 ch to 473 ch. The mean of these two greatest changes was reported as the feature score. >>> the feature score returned 1.45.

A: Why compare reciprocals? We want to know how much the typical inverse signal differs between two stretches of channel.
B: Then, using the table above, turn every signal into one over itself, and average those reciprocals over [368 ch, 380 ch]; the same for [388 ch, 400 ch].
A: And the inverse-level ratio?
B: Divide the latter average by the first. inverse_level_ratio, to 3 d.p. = 0.984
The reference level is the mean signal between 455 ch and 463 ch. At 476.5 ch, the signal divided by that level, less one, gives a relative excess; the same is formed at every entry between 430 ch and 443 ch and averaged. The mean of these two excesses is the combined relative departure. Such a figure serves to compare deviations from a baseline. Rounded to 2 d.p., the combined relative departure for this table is 0.01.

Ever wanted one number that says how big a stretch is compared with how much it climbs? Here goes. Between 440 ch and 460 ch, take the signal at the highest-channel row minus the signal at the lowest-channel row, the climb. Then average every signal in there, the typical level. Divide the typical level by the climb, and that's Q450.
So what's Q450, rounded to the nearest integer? -59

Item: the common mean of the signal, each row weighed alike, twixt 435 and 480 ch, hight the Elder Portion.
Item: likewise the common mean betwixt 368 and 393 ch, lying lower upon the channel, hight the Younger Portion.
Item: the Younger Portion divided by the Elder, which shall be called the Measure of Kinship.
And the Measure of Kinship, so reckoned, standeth 0.902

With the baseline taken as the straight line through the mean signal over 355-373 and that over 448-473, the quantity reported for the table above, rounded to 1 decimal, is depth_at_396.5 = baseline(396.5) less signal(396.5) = 0.5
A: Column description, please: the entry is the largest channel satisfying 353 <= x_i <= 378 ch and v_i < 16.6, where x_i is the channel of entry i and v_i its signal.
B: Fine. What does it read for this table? 376.5 ch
